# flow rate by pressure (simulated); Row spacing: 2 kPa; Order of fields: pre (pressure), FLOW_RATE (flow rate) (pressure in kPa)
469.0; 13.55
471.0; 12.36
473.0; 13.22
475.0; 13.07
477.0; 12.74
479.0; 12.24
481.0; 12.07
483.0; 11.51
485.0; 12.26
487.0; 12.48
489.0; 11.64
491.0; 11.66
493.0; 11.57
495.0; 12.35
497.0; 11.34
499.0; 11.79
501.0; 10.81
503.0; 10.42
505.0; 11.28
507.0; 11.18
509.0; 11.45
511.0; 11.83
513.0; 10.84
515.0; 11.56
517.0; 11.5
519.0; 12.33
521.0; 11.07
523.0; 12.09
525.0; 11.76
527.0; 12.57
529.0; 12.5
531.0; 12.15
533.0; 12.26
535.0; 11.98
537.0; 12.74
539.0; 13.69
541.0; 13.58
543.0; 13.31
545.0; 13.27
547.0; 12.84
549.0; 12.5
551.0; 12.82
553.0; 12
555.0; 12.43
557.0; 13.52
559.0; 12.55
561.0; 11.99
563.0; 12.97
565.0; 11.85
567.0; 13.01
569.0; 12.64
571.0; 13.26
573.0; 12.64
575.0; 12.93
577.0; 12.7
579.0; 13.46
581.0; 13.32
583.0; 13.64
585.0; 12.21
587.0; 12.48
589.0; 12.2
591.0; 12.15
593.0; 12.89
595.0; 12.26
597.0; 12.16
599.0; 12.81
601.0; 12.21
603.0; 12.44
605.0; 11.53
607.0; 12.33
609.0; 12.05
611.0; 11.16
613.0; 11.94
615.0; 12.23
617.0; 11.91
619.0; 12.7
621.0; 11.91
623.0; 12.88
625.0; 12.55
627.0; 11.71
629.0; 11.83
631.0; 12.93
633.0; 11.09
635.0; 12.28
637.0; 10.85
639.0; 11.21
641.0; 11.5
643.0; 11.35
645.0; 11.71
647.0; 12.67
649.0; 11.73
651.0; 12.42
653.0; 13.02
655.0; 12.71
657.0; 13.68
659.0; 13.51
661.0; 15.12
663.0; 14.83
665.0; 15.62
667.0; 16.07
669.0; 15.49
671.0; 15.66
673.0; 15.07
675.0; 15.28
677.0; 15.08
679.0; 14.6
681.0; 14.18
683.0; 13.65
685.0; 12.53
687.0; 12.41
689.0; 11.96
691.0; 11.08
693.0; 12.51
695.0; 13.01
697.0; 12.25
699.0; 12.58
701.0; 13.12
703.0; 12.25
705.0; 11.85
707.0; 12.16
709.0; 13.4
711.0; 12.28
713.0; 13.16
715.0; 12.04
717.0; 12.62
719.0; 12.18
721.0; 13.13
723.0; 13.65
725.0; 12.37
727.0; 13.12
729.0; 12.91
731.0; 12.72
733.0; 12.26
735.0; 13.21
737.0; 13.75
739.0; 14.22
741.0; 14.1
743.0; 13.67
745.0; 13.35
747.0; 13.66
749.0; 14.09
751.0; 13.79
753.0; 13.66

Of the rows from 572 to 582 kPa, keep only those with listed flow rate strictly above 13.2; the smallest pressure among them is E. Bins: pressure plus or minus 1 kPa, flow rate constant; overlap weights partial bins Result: 579.0 kPa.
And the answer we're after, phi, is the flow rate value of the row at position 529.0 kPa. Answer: 12.5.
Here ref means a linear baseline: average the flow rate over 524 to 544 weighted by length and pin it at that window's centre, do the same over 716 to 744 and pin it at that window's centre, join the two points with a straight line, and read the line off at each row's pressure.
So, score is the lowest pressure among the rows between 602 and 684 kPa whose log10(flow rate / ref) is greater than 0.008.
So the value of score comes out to 657.0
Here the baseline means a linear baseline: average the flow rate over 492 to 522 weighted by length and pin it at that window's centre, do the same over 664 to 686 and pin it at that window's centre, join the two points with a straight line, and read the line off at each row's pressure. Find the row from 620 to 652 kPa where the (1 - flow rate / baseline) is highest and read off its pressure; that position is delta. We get 637.0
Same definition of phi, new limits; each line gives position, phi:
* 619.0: 12.7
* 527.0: 12.57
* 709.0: 13.4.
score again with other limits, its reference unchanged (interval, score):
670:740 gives 671.0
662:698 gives 663.0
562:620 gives 563.0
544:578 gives 545.0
